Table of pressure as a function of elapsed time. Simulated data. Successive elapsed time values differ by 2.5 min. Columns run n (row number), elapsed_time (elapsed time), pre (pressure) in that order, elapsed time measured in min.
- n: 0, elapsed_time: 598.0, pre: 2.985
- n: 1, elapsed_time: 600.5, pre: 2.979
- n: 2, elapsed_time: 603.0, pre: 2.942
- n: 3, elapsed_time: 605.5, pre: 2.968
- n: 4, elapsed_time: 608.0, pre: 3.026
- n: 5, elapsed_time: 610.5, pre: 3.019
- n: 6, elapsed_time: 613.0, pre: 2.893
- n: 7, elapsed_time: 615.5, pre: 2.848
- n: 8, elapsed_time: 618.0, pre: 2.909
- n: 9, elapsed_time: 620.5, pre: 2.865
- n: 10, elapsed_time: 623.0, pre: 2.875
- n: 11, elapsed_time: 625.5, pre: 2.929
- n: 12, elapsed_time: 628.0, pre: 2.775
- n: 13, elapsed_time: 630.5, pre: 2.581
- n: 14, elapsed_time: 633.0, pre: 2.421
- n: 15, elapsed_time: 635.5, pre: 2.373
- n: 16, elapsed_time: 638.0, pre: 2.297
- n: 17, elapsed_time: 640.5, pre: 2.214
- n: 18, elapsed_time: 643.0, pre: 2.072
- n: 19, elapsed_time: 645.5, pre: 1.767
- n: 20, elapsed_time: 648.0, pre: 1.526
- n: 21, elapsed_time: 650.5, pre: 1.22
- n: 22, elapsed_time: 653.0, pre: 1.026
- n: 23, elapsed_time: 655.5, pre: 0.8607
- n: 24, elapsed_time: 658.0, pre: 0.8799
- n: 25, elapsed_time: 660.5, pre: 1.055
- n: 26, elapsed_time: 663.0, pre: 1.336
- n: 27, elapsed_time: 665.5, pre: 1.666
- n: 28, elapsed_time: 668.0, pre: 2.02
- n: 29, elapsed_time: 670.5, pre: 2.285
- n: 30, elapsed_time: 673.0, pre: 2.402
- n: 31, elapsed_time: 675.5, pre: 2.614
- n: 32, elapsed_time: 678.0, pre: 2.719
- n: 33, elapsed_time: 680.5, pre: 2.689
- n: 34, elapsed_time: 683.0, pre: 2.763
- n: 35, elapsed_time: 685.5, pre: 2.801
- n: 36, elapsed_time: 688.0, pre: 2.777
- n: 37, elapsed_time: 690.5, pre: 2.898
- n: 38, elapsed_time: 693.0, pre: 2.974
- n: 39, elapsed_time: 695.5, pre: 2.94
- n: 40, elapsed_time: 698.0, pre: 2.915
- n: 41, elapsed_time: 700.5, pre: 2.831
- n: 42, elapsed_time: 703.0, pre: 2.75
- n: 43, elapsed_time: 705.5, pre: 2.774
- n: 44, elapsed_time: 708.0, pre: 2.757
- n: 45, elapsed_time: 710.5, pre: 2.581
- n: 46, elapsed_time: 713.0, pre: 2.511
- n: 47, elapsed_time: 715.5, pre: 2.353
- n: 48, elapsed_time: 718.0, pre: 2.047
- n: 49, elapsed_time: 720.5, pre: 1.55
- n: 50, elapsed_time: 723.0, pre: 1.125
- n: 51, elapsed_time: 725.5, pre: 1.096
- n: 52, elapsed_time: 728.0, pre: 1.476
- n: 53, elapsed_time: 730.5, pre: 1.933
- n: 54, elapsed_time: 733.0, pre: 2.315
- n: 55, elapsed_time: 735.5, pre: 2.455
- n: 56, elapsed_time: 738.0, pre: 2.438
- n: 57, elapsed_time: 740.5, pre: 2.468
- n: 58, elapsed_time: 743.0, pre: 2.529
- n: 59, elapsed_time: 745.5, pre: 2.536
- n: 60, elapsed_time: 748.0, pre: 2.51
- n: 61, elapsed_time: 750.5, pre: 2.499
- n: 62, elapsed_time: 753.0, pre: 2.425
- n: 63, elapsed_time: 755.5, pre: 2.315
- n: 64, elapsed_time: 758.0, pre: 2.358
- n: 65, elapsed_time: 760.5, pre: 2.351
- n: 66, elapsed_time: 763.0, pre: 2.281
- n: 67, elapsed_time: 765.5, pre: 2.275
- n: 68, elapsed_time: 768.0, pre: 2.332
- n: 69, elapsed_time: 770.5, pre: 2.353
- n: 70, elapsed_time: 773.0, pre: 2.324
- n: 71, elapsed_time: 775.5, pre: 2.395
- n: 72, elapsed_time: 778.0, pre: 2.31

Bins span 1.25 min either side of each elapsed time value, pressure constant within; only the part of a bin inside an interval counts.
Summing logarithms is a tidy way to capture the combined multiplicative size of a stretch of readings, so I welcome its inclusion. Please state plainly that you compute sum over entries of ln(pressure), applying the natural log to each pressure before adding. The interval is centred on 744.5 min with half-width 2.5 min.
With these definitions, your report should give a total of 1.86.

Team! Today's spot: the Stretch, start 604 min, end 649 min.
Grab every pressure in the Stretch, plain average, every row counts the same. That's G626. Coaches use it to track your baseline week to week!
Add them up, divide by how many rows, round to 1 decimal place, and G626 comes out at 2.6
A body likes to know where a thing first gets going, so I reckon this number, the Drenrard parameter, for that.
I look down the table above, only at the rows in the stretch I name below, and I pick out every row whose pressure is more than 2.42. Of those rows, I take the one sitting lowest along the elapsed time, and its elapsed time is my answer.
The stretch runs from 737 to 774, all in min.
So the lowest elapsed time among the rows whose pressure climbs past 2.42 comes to 738.0 min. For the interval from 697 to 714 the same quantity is 698.0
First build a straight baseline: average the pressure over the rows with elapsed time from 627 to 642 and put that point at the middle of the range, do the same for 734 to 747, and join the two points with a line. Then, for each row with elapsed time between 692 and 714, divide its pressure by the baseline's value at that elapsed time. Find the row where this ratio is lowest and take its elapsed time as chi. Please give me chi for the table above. 713.0 min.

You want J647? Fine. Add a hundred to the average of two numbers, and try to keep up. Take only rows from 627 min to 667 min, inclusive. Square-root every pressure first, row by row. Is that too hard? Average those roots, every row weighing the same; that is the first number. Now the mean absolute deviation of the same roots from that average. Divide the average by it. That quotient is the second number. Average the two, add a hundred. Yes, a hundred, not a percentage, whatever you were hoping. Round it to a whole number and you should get 104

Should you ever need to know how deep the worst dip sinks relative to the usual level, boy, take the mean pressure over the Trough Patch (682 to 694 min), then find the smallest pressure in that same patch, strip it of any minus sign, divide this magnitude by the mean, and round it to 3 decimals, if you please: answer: 0.972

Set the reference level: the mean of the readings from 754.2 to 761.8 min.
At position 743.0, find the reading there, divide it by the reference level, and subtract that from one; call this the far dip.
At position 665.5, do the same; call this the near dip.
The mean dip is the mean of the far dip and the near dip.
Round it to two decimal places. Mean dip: 0.10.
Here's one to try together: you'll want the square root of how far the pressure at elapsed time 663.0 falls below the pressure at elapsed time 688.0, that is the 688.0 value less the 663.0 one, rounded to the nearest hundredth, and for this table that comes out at 1.20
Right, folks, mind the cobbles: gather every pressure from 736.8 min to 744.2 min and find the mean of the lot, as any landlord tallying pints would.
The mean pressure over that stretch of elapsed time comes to 2.5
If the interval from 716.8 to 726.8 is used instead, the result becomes 1.5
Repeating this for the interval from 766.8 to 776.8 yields 2.4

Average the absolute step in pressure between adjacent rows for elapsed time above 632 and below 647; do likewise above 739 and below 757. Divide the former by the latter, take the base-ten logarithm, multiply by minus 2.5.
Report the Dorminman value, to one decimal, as -1.1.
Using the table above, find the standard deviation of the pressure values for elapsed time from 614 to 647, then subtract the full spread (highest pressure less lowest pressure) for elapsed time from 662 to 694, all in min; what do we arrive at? -1.3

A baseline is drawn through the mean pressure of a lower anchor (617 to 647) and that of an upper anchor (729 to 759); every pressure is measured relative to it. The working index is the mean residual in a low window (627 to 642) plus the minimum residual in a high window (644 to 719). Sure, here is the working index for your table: -1.7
